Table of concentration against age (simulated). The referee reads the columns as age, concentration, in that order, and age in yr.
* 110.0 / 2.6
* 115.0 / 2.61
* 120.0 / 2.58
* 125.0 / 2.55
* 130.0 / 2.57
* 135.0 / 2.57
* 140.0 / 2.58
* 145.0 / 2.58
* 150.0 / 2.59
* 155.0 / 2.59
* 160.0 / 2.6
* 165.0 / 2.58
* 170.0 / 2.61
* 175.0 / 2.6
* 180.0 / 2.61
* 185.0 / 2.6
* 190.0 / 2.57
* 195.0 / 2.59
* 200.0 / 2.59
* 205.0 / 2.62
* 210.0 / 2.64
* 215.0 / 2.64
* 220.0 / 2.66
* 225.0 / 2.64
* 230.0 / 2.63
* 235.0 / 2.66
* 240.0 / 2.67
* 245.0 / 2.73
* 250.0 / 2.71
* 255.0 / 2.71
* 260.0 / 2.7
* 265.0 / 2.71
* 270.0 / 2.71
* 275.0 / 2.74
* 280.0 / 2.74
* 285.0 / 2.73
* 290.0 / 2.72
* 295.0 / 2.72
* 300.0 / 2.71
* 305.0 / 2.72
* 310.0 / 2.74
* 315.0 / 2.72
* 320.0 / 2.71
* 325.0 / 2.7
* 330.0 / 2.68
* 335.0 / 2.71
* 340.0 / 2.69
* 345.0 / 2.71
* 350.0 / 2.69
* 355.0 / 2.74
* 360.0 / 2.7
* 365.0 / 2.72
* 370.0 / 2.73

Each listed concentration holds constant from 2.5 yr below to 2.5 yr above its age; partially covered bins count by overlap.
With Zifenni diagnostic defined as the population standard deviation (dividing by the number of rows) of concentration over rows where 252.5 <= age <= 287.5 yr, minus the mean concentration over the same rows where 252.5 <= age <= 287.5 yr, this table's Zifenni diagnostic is -2.70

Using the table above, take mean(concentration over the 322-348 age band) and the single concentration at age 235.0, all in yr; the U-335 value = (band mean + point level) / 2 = 2.68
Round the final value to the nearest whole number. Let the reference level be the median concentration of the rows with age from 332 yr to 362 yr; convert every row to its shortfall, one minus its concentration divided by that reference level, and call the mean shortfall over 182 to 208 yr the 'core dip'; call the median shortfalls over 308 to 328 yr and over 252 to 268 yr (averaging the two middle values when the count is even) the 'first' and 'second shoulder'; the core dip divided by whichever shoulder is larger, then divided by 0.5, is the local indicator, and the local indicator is -44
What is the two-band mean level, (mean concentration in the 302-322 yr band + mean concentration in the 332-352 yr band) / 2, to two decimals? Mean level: 2.71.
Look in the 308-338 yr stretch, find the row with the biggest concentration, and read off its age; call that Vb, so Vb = 310.0 yr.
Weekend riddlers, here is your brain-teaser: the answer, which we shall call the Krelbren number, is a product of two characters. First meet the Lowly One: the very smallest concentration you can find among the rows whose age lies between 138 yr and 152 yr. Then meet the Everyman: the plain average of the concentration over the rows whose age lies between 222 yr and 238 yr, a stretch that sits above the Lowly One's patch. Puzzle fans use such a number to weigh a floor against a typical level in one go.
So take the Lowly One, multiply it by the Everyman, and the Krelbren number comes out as 6.82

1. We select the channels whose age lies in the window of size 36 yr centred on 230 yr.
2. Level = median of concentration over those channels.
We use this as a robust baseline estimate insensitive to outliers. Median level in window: 2.66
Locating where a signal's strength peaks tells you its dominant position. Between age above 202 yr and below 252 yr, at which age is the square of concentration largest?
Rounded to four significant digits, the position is 245.0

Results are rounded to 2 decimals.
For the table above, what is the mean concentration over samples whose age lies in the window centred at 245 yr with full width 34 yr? 2.69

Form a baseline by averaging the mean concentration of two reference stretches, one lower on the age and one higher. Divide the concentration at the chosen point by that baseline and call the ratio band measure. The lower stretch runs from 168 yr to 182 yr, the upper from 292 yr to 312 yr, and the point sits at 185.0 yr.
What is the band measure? 0.98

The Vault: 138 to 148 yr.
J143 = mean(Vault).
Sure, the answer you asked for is 2.58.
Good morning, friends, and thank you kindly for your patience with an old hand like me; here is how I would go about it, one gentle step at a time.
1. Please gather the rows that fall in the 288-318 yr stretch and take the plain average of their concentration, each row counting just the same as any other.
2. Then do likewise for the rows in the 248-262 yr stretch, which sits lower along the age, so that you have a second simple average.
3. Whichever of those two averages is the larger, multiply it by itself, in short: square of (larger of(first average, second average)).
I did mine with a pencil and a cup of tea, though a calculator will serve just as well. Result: 7.41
